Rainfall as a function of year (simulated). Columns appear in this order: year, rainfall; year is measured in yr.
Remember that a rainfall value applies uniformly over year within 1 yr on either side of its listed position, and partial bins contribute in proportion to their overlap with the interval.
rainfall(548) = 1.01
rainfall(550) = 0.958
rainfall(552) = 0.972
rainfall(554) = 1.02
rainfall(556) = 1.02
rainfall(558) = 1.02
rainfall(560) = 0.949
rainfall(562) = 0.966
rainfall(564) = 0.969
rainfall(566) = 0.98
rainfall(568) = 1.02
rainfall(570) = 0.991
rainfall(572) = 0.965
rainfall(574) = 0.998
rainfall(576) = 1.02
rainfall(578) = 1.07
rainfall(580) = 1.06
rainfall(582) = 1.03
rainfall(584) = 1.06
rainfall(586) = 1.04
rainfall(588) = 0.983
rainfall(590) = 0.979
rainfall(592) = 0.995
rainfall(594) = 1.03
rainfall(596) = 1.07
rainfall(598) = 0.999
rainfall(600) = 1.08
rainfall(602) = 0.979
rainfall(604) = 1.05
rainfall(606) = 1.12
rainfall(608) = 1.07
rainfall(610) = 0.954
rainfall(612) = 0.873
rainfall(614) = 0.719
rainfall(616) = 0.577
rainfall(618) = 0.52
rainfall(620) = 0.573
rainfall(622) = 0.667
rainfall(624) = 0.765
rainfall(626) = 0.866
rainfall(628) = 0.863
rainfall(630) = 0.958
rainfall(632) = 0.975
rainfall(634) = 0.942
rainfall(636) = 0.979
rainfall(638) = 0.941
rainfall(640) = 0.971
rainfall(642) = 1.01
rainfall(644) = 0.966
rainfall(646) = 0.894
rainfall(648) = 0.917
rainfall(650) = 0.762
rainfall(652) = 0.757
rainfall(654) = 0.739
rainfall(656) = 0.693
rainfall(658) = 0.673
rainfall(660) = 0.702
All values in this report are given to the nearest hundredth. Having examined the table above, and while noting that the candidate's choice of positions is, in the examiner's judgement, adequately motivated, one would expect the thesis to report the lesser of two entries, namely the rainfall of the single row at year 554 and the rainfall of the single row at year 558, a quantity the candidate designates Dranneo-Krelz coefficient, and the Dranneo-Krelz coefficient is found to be 1.02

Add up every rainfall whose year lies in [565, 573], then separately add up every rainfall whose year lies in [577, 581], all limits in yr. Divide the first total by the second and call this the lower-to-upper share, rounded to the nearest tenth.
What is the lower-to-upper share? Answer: 1.9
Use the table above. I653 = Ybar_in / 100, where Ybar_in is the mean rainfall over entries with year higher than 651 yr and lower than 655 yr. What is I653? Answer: 0.0075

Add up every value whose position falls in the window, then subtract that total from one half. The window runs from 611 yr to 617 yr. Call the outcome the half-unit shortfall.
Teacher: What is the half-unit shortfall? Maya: -1.7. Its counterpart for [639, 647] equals -3.3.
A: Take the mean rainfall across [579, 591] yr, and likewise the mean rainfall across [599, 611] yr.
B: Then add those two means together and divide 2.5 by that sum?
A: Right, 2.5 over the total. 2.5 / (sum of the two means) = 1.21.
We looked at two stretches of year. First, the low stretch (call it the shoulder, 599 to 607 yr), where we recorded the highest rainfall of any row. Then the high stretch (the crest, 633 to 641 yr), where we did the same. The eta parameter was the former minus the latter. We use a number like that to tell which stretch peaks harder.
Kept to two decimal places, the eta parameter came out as 0.14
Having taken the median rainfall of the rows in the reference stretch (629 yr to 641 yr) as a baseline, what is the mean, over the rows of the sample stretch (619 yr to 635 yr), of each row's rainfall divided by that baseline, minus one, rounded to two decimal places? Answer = -0.14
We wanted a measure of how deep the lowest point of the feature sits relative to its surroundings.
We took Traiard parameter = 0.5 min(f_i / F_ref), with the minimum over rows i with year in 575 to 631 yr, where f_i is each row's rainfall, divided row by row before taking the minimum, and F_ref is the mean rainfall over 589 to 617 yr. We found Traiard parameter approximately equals 0.27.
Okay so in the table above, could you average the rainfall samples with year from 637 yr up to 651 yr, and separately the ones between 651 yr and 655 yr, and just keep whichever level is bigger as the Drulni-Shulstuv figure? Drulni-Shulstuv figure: 0.923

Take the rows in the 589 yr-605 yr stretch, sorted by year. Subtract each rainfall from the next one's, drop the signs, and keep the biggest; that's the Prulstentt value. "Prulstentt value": 0.10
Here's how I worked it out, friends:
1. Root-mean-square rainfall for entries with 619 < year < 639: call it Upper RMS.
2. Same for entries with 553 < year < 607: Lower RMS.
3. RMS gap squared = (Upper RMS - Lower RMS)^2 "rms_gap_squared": 0.024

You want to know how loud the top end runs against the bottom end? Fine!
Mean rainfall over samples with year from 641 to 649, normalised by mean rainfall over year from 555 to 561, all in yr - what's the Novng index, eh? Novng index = 0.95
